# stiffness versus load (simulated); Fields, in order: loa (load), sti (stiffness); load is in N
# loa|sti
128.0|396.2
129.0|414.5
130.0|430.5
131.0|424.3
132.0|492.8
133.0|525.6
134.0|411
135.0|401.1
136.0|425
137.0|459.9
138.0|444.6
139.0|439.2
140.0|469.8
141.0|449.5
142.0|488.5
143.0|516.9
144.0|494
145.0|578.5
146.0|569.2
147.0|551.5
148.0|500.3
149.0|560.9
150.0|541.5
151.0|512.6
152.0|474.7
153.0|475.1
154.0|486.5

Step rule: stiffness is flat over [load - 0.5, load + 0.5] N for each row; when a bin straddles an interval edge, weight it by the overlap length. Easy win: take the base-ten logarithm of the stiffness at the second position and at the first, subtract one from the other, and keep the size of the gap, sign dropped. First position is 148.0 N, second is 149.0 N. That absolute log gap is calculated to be 0.050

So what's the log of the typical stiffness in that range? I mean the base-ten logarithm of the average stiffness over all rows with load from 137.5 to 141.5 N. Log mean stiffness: 2.65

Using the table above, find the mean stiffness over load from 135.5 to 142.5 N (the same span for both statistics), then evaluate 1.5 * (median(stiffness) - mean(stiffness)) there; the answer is -6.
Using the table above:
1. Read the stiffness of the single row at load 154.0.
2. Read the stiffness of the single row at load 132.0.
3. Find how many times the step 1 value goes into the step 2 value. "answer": 1.01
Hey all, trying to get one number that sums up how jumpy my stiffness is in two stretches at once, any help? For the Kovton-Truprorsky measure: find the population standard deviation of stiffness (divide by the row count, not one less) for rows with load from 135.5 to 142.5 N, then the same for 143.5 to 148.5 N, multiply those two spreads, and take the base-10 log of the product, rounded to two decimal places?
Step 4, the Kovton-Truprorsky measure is 2.83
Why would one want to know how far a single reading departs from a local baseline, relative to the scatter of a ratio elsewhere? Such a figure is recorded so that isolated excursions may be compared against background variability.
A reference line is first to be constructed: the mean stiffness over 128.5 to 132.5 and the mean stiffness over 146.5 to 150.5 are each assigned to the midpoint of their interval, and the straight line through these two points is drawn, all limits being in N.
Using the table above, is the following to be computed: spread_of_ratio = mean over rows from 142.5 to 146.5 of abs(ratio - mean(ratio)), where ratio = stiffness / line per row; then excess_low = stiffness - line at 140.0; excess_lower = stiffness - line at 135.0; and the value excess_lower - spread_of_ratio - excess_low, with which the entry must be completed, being -42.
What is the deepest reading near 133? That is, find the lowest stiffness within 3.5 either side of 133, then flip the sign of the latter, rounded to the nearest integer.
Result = -401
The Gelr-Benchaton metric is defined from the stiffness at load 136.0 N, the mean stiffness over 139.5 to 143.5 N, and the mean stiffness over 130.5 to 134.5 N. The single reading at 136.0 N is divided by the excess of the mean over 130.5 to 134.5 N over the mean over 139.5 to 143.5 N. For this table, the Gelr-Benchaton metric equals -24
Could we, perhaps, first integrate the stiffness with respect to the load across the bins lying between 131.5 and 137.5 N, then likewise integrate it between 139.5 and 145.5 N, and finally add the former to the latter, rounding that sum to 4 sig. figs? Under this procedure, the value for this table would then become 5713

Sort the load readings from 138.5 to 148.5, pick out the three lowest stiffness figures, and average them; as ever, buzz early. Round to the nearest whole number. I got 453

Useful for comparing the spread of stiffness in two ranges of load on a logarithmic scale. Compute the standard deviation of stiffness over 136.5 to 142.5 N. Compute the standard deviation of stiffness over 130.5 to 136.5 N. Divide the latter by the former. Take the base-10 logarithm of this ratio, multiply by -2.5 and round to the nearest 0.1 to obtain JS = -1.1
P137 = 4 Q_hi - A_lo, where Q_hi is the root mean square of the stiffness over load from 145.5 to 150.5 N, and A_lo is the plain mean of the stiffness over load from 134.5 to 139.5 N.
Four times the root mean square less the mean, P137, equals 1747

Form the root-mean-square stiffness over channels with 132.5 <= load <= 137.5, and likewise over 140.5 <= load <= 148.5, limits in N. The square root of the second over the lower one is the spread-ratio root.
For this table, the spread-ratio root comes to 1.08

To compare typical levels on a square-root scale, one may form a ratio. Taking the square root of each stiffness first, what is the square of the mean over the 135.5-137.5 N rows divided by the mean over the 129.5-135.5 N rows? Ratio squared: 0.99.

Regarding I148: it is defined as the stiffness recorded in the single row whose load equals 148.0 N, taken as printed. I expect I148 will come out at 500.3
